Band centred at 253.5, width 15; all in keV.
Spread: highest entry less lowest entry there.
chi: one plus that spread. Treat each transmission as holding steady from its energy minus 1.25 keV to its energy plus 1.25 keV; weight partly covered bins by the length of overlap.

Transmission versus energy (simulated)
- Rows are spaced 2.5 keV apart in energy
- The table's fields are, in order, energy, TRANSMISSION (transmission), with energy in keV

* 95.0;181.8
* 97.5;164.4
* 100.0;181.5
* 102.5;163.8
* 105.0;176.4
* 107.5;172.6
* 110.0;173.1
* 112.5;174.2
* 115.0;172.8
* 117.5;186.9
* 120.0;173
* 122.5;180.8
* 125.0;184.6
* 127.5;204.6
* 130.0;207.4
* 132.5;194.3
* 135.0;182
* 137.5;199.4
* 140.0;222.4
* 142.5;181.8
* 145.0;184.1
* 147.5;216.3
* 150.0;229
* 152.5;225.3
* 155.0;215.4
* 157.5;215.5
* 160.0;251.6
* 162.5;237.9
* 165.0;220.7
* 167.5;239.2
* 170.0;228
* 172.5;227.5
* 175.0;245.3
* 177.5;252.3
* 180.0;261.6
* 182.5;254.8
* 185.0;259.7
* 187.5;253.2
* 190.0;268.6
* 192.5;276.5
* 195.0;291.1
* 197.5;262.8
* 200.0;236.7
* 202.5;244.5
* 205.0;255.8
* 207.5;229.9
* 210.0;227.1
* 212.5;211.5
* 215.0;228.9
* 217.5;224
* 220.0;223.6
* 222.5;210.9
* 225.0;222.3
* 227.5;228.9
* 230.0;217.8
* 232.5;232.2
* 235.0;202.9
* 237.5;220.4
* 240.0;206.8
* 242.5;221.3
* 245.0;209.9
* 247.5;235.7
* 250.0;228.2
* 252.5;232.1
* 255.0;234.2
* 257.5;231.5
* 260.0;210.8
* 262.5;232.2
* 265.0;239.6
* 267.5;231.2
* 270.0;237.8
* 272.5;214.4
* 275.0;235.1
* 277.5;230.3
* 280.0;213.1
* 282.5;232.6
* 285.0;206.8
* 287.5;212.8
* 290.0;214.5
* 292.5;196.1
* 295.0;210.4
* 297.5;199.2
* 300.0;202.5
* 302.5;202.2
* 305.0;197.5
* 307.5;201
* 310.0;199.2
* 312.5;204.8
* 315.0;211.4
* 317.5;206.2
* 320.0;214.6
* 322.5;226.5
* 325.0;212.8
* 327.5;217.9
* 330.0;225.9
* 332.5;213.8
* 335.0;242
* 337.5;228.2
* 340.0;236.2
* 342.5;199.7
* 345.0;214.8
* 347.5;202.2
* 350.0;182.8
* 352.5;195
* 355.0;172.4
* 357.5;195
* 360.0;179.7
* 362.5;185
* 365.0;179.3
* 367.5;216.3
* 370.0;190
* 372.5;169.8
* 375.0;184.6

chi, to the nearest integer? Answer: 26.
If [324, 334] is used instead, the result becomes 14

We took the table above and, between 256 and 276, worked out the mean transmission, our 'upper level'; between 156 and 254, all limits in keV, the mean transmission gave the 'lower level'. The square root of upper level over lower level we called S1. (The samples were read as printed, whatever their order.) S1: 0.986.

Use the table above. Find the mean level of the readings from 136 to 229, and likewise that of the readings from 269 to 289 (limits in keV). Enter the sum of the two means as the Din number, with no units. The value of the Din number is 457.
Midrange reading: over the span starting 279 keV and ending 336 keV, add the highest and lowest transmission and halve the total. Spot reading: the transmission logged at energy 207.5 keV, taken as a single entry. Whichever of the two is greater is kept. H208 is 230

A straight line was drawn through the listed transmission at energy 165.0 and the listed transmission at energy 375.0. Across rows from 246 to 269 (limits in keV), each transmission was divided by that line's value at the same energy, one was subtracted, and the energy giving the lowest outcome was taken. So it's 260.0 keV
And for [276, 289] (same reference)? 285.0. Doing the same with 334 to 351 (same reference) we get 350.0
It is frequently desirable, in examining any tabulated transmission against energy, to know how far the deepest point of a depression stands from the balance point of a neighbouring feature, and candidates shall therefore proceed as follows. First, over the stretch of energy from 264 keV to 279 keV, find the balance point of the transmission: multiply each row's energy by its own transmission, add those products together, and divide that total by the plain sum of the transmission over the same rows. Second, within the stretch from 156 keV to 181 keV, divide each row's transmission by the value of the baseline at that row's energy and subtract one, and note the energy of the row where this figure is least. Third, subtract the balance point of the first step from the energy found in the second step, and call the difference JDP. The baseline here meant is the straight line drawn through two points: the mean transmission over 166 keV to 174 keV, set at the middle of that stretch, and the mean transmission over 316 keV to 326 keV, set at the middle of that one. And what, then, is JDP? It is -113.7 keV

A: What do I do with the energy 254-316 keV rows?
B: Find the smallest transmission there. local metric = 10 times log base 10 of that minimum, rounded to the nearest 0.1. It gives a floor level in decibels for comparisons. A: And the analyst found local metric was 22.9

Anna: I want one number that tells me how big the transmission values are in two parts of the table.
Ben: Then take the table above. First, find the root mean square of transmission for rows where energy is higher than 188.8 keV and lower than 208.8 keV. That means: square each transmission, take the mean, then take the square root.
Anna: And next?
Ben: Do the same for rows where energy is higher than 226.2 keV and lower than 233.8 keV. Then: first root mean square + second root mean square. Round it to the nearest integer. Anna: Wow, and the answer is 485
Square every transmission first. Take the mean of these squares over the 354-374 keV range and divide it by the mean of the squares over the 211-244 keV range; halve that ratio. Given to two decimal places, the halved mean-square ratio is 0.36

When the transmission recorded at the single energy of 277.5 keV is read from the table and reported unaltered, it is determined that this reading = 230.3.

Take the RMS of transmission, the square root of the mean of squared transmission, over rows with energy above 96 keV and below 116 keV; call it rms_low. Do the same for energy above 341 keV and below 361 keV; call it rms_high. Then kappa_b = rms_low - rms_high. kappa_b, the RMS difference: -21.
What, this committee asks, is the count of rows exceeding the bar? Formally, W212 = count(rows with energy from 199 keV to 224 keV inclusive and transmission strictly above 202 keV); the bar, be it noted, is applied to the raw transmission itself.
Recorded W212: 10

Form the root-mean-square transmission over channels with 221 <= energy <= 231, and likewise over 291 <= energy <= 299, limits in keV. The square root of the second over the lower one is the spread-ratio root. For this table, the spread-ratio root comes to 0.96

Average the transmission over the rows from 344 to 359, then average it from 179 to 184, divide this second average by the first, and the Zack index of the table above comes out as 1.3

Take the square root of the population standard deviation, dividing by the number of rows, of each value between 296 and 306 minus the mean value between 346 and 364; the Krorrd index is 1.4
